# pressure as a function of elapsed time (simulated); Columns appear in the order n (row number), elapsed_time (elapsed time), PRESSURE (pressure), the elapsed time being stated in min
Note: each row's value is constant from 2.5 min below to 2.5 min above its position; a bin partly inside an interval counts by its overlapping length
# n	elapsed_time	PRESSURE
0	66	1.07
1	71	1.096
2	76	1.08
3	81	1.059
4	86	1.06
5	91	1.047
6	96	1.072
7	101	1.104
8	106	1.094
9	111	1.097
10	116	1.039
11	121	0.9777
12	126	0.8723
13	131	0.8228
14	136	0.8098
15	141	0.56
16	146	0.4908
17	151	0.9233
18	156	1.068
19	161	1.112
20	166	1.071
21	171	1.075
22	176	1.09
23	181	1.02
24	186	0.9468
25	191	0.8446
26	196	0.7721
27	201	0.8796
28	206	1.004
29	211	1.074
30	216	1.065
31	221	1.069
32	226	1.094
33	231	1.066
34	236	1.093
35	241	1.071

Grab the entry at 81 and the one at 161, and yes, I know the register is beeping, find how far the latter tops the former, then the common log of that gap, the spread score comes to -1.28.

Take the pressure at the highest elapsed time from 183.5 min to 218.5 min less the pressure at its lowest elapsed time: 0.12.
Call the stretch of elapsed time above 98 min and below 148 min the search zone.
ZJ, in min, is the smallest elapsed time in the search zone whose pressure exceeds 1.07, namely 101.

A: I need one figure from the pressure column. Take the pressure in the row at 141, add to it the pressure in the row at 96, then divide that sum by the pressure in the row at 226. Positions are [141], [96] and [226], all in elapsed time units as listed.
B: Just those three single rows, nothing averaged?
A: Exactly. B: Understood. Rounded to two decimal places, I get 1.49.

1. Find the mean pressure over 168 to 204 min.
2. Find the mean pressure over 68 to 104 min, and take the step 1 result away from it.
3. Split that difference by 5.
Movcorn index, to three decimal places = 0.025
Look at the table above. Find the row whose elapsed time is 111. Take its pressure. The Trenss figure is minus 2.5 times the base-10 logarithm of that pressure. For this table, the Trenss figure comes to -0.101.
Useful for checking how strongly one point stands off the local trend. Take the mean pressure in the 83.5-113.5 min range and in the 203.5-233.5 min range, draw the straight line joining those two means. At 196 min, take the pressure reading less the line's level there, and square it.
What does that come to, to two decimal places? 0.09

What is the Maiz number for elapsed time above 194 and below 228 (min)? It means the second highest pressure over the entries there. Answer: 1.074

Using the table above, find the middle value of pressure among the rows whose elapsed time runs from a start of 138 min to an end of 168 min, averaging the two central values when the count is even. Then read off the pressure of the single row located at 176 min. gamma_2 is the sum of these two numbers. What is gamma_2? 2.09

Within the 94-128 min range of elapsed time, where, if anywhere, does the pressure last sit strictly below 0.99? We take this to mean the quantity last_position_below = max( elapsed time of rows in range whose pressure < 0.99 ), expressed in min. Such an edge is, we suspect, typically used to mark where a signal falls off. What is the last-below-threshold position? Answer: 126 min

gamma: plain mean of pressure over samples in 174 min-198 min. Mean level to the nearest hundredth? 0.93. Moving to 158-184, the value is 1.07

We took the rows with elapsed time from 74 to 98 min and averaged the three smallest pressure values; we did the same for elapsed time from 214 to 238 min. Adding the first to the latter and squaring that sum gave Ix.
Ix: 4.5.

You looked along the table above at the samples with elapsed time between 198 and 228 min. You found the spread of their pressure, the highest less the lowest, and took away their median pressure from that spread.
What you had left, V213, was -0.85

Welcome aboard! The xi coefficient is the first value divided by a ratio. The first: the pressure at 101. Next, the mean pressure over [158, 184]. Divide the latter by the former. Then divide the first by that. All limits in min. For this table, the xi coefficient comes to 1.14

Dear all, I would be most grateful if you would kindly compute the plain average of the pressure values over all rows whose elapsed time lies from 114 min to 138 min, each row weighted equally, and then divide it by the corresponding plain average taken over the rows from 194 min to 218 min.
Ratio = 0.94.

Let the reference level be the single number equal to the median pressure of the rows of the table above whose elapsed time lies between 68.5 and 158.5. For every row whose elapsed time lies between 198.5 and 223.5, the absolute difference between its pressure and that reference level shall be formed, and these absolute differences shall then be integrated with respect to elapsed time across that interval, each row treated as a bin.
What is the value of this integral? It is 1.4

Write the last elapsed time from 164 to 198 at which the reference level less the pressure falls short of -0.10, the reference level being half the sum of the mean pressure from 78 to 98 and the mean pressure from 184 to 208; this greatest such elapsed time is 176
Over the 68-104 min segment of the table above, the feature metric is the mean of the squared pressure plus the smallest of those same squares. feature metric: 2.3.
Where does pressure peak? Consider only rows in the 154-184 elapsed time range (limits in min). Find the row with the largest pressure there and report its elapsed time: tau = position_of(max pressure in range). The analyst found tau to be 161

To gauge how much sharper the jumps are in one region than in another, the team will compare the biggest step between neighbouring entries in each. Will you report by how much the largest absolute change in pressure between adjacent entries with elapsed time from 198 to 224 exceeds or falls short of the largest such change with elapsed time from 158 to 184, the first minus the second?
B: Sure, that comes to 0.05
